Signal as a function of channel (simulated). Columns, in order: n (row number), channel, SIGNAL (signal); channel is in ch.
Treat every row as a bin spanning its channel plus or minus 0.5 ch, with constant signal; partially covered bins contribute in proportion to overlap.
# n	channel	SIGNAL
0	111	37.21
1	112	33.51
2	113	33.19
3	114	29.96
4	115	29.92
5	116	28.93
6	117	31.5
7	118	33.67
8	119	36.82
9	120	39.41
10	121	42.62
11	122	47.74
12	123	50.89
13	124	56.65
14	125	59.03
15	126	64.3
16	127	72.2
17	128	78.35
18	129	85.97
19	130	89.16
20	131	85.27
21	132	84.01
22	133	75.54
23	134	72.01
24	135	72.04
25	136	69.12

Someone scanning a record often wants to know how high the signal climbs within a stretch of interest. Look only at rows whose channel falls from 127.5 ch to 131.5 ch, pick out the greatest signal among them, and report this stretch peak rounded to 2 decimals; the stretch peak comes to 89.16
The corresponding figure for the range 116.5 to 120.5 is 39.41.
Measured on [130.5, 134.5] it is 85.27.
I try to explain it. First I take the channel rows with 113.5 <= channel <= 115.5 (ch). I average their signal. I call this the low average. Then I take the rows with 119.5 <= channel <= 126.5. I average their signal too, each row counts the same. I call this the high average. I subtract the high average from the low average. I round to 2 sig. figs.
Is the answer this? -22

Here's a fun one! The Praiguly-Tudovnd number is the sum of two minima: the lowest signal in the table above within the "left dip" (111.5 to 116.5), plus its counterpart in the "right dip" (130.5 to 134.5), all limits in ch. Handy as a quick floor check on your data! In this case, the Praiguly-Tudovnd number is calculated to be 101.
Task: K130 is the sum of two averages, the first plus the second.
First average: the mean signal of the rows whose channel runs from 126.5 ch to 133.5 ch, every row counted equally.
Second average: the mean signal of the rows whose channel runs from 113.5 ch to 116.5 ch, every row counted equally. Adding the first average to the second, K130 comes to 111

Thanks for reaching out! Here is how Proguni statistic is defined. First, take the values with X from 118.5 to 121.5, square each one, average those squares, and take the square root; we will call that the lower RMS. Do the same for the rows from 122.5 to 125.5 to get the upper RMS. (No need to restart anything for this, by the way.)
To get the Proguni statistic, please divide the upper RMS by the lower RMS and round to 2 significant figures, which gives 1.4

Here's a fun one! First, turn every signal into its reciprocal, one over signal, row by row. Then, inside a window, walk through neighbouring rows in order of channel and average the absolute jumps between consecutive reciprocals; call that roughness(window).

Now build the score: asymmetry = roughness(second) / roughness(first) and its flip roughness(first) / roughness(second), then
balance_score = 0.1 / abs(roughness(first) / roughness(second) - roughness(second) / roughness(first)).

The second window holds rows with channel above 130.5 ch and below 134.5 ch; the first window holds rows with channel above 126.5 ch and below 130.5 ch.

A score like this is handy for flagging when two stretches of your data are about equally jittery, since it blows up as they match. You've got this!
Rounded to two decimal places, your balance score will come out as 0.25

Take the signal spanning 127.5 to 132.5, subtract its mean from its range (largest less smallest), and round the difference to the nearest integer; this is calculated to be -74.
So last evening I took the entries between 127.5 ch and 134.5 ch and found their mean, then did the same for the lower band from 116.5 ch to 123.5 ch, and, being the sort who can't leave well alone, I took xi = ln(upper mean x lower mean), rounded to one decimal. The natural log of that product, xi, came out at 8.1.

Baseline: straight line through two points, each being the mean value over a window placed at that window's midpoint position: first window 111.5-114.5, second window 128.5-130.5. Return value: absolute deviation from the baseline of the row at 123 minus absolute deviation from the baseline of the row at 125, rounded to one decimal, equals 1.4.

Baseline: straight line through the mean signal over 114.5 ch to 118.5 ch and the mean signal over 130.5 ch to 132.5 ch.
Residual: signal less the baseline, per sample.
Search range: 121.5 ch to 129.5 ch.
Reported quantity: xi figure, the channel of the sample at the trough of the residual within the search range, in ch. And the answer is 123 ch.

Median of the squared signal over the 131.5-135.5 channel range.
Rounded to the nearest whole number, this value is 5448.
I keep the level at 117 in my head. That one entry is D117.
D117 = 31.5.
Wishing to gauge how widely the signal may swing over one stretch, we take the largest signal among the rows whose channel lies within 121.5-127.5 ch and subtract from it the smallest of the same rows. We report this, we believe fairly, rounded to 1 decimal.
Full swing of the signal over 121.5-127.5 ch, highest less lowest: 24.5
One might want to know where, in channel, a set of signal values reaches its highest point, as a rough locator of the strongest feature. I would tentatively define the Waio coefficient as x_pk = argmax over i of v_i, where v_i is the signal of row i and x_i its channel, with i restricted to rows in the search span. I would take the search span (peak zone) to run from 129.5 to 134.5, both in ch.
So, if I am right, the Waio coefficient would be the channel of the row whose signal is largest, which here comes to 130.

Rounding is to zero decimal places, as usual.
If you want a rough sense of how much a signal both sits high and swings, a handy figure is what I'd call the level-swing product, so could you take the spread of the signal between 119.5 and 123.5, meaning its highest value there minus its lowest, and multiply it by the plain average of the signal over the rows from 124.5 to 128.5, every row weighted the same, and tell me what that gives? 786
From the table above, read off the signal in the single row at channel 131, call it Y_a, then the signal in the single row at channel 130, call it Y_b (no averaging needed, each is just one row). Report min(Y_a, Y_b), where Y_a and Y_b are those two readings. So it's 85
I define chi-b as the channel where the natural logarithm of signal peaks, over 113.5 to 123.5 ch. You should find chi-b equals 123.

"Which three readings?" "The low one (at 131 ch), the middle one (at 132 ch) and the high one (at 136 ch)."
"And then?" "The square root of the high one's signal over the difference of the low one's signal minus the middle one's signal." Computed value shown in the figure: 7.4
